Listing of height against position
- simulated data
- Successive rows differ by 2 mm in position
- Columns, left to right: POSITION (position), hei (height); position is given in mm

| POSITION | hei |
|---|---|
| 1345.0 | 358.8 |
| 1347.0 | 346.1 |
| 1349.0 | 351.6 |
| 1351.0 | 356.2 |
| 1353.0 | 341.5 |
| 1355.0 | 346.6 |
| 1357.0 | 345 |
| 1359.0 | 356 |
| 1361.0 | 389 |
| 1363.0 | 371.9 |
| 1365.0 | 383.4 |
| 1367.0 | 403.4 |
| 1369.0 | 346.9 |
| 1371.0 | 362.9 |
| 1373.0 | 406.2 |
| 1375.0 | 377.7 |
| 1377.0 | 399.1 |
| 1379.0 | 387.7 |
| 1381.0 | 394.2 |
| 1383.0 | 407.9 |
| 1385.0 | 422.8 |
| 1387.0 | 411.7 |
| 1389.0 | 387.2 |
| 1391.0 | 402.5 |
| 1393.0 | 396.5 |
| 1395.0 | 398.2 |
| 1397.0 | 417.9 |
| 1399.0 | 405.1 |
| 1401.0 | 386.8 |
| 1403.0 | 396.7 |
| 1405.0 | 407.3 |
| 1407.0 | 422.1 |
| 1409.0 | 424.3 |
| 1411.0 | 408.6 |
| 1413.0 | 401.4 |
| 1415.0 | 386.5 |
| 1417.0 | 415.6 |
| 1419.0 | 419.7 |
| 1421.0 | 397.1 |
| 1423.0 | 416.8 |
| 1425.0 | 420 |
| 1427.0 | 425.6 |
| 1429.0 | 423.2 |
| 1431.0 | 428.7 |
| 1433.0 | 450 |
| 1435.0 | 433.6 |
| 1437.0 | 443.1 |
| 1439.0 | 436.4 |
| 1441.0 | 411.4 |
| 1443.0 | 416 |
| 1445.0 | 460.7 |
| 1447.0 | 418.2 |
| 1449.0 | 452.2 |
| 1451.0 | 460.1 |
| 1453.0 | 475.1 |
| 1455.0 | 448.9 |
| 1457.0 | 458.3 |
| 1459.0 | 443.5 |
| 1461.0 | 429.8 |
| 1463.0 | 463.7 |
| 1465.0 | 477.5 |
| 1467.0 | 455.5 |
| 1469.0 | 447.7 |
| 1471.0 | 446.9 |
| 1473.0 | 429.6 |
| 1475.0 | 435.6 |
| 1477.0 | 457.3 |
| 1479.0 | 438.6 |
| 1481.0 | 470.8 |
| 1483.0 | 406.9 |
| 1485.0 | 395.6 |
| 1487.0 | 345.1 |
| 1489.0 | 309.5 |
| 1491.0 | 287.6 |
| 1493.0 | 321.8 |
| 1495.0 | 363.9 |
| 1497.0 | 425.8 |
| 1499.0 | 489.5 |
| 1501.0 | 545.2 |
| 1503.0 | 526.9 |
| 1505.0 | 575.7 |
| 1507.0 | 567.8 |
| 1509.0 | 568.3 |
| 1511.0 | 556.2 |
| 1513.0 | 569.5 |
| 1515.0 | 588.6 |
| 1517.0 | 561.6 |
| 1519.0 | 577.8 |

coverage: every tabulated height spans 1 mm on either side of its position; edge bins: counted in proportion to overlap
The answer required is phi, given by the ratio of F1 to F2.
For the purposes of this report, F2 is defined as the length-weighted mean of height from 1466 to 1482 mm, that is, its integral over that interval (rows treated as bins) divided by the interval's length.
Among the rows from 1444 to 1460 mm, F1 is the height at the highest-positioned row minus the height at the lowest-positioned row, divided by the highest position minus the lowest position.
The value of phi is -0.0027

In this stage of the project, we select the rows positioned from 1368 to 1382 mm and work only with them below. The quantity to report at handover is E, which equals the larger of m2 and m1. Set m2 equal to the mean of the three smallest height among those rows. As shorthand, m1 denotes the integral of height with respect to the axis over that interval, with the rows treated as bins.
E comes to 5349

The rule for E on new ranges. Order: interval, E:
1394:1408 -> 5668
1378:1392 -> 5628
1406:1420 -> 5756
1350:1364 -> 5012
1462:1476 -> 6313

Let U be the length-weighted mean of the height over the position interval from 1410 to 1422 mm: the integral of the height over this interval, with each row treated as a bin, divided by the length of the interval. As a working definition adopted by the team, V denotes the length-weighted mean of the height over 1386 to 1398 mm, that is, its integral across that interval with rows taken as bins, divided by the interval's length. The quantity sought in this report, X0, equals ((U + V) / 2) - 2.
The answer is 402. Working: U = 405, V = 402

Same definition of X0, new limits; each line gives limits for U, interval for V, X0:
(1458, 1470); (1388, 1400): 425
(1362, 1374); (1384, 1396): 389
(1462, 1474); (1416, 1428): 433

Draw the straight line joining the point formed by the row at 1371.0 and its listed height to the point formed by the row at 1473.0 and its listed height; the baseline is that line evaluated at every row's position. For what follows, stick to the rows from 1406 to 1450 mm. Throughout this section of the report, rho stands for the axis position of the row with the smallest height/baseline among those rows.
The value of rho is 1415.0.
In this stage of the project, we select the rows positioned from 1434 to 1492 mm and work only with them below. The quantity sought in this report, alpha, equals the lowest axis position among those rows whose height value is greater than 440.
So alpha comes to 1437.0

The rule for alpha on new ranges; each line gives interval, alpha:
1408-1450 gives 1433.0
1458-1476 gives 1459.0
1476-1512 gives 1477.0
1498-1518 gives 1499.0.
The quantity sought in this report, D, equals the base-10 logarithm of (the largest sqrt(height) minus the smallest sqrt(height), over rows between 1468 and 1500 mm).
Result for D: 0.713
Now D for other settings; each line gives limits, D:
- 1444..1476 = 0.147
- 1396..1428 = -0.013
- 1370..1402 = 0.180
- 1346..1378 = 0.224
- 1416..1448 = 0.187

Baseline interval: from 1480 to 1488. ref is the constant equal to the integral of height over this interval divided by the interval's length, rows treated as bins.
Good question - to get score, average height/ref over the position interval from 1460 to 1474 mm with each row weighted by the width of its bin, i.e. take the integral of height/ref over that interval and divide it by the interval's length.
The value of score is 1.11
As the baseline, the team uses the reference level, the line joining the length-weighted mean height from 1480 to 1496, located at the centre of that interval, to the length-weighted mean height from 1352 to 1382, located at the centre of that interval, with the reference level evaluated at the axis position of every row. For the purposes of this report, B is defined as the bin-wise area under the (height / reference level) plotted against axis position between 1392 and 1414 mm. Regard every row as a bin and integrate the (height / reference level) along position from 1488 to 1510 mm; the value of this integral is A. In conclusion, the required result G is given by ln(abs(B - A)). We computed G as 1.2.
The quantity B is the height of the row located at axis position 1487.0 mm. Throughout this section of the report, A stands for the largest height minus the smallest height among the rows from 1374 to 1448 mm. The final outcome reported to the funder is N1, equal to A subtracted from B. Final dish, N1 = 262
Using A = 83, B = 345.1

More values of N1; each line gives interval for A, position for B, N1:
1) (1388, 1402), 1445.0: 430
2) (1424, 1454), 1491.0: 224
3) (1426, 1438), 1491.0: 261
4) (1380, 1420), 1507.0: 530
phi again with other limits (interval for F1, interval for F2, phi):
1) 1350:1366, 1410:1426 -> 0.0048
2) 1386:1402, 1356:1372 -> -0.0048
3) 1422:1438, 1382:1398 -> 0.0046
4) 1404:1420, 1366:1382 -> 0.0023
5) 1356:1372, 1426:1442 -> 0.0030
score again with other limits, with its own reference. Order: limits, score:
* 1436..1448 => 1.07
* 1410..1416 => 0.99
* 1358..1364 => 0.92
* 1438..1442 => 1.05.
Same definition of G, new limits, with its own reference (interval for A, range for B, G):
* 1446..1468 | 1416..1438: 0.6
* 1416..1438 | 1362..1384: 1.0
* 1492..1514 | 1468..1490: 1.7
